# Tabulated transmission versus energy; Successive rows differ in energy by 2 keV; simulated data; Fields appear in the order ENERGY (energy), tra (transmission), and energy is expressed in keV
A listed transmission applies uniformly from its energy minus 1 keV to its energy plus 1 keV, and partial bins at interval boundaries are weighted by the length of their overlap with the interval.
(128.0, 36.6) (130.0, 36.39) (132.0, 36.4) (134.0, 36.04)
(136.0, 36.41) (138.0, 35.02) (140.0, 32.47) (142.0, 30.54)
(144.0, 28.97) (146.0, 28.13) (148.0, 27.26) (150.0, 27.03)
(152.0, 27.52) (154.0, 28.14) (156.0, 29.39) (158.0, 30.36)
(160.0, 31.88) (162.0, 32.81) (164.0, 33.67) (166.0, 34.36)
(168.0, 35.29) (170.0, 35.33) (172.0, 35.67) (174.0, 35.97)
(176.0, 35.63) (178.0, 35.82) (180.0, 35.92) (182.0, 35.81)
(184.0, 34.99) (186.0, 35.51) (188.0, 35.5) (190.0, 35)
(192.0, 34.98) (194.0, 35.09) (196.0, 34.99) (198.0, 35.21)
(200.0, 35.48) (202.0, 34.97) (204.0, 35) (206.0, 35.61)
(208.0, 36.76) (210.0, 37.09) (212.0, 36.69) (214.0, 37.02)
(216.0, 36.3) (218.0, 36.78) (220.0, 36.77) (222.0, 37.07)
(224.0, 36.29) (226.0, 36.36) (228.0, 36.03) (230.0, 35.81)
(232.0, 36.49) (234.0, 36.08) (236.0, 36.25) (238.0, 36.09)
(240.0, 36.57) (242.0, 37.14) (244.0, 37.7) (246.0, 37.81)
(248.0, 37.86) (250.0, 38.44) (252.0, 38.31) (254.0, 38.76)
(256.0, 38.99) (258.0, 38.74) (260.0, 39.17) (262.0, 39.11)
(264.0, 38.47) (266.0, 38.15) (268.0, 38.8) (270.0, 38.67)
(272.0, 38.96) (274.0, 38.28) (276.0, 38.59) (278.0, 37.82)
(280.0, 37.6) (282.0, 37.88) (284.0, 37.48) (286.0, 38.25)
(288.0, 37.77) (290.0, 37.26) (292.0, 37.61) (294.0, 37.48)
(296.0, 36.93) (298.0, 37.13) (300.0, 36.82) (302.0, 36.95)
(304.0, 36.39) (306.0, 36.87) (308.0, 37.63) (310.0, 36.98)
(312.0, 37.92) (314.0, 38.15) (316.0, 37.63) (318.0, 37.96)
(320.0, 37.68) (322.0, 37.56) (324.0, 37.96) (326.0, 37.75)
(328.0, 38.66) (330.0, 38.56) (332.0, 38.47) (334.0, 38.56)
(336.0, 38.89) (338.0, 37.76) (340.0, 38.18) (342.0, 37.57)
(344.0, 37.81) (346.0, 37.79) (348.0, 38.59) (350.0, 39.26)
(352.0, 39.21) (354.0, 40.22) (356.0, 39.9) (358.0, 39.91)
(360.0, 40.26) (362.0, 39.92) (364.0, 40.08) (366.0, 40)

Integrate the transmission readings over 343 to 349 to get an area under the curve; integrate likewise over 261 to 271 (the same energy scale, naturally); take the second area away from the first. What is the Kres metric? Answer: -158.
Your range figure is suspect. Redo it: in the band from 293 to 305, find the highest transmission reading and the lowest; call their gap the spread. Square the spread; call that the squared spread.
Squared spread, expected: 1.2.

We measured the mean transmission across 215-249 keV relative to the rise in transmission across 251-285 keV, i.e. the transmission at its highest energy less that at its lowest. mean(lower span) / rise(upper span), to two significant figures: -44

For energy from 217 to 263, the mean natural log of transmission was 3.62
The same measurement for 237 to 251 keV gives 3.62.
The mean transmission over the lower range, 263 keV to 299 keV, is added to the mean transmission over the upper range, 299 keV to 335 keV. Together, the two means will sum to 75.6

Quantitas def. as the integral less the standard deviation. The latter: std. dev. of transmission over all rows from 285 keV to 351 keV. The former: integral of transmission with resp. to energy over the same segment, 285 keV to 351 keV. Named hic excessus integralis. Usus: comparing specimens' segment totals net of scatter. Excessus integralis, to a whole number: 2493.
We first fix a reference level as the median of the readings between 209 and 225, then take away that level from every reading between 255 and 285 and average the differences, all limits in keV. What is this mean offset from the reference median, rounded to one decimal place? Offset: 1.7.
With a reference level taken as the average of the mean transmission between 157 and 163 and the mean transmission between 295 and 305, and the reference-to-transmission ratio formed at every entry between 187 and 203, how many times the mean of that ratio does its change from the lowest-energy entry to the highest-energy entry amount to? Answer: 0.02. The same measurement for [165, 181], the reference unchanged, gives -0.04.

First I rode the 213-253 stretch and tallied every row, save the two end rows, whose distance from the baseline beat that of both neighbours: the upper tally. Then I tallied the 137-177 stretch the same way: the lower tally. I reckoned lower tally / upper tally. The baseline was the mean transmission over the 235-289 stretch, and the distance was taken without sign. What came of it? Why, 0.14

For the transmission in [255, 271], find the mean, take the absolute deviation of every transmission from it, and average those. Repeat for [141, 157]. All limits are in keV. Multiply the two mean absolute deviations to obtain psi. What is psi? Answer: 0.24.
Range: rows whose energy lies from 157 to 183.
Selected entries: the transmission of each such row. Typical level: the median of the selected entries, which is 35.3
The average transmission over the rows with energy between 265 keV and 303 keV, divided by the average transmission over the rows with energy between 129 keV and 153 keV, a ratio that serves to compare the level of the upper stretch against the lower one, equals 1.19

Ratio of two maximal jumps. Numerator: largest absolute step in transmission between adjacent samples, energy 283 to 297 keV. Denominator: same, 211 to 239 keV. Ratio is 1.0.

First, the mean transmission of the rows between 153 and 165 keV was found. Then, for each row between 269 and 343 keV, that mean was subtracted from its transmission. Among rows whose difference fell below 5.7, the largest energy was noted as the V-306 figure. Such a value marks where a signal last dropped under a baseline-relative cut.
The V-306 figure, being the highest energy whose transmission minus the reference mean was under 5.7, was 304.0 keV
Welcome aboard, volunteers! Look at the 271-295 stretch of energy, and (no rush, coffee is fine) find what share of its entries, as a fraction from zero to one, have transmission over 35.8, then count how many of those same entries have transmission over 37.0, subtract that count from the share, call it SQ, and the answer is -11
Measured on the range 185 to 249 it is -6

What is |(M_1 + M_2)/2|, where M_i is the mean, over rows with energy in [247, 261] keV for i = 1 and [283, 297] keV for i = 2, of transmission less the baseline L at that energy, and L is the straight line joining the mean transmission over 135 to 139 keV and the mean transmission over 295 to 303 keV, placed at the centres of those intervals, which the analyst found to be 1.3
